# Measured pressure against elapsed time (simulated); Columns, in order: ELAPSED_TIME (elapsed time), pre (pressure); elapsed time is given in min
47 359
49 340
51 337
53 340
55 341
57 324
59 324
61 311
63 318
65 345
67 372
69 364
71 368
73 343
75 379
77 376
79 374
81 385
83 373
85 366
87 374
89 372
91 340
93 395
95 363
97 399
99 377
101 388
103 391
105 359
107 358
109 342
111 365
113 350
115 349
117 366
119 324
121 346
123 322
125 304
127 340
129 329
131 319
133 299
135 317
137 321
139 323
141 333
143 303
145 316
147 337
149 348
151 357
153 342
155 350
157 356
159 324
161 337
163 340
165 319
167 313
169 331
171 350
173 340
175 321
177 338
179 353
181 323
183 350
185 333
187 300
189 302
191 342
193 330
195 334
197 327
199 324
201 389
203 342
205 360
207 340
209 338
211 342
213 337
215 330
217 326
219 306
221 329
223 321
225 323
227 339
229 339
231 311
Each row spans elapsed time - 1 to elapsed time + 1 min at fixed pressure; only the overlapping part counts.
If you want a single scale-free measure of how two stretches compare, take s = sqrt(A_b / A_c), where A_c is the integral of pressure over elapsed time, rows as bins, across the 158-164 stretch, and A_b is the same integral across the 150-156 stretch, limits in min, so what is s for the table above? 1.02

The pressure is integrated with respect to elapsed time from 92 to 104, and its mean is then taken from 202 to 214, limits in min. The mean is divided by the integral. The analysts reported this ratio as 0.0742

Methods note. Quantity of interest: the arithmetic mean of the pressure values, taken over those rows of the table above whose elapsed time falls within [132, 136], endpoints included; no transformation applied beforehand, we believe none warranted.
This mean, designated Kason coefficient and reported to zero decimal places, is 308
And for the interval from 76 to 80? 375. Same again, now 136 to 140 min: 322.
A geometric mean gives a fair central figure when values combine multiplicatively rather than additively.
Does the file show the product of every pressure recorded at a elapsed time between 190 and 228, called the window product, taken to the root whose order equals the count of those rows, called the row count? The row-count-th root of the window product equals 335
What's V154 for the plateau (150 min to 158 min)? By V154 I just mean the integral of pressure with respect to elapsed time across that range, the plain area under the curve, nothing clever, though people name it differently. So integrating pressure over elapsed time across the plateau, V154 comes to 2810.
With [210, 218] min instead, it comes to 2670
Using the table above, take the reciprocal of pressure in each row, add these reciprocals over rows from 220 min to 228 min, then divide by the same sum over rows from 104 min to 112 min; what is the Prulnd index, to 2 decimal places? 1.09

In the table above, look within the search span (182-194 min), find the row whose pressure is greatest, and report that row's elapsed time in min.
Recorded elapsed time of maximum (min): 183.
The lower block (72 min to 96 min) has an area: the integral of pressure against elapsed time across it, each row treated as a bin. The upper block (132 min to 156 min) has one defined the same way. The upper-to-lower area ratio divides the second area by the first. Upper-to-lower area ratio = 0.89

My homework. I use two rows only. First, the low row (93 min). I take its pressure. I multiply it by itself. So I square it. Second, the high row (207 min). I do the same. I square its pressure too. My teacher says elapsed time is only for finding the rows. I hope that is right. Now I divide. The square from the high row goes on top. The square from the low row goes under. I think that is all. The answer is 0.74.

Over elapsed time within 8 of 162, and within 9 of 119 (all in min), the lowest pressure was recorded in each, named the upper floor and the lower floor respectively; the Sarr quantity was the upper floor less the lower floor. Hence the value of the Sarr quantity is 9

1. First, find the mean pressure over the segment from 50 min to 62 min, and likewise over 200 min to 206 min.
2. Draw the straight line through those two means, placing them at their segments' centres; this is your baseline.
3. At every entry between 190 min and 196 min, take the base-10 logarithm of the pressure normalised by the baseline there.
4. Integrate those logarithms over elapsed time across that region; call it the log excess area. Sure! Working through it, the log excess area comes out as -0.19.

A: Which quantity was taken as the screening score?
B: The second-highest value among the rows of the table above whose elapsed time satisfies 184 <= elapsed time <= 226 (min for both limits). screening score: 360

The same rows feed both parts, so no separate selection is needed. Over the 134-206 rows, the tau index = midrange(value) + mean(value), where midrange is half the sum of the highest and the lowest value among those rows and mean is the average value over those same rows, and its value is 679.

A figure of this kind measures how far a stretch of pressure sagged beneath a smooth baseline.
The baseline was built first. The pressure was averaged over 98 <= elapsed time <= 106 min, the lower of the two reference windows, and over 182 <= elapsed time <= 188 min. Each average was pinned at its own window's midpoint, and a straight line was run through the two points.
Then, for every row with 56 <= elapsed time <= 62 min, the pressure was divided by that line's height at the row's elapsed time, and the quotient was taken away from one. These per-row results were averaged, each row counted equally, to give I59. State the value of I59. 0.21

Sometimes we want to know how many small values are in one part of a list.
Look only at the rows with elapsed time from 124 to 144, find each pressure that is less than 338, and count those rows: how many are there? 9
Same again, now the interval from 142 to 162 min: 5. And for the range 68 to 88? 0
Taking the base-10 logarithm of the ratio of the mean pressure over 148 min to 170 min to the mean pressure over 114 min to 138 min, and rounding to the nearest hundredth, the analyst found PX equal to 0.01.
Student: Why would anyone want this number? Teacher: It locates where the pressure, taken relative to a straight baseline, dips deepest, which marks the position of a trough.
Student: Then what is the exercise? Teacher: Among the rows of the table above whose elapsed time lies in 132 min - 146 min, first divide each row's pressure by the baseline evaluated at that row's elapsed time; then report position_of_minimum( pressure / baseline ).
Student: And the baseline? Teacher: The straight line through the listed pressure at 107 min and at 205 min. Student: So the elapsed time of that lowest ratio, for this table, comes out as 133 min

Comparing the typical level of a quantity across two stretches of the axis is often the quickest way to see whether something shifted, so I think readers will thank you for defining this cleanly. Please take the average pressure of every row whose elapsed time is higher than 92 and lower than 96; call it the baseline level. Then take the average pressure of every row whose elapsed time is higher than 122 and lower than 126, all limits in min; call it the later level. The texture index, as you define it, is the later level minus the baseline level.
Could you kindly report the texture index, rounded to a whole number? -66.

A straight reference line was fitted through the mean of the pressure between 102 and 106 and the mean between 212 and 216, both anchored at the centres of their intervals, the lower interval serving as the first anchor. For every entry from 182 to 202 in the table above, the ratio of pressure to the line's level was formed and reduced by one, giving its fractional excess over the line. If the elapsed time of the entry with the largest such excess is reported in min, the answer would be 201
